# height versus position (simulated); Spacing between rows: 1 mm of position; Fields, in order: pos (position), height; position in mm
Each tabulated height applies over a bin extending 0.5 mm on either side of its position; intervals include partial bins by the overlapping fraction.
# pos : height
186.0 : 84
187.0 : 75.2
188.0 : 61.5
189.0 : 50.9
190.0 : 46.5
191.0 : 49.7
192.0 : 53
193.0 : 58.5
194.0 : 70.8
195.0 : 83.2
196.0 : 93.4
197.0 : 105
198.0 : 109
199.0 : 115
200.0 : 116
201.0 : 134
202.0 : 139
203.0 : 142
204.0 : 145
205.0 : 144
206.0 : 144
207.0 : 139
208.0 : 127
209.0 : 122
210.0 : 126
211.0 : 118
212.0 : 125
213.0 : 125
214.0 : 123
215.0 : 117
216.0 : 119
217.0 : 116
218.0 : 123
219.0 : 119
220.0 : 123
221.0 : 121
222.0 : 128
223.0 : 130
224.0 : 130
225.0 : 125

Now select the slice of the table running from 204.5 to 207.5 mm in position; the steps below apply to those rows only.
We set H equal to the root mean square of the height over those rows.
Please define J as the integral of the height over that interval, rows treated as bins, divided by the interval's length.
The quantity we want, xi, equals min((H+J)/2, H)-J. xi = 0.010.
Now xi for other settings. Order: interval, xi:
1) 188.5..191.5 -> 0.018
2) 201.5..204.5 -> 0.011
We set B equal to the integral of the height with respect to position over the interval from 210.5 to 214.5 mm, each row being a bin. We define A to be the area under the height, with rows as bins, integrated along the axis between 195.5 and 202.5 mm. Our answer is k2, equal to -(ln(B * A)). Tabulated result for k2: -12.9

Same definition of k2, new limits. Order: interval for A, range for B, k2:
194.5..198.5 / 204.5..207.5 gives -12.0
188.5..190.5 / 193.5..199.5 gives -10.9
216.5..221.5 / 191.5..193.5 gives -11.1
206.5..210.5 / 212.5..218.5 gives -12.8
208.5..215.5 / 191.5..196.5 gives -12.6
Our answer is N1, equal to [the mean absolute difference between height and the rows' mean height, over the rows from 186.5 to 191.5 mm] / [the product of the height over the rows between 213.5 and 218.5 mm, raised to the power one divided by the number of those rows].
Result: 0.08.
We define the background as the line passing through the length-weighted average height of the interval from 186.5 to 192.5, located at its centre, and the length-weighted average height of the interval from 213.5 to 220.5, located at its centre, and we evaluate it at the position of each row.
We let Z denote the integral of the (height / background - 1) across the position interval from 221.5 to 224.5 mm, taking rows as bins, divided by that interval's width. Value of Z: -0.03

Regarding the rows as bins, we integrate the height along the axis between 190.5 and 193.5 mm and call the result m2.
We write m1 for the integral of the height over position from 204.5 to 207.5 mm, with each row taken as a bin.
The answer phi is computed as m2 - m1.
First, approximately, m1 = 427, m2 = 161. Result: -266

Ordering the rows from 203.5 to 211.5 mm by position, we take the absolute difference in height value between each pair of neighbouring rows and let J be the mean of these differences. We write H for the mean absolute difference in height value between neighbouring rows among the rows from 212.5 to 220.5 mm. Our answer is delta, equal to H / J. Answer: 0.8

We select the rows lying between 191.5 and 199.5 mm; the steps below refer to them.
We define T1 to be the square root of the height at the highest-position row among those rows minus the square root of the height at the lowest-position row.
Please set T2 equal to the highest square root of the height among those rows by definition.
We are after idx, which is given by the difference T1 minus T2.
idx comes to -7.3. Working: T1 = 3.4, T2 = 10.7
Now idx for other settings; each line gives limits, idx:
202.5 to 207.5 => -12.2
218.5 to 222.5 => -10.9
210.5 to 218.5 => -11.0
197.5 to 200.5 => -10.4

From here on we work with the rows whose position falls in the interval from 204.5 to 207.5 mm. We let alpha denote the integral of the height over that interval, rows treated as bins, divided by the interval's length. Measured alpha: 142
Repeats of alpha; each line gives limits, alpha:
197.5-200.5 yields 113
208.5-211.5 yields 122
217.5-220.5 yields 122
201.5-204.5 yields 142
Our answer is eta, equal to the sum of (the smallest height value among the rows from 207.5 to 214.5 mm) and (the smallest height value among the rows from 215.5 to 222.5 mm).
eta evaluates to 234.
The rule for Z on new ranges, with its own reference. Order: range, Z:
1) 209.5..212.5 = 0.16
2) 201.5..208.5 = 0.53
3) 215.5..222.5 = -0.03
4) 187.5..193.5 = -0.08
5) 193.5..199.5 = 0.32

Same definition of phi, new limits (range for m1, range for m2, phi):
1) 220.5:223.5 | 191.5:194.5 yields -197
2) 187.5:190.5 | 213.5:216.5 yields 200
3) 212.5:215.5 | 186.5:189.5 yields -177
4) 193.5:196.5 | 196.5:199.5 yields 82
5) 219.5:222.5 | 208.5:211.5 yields -6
